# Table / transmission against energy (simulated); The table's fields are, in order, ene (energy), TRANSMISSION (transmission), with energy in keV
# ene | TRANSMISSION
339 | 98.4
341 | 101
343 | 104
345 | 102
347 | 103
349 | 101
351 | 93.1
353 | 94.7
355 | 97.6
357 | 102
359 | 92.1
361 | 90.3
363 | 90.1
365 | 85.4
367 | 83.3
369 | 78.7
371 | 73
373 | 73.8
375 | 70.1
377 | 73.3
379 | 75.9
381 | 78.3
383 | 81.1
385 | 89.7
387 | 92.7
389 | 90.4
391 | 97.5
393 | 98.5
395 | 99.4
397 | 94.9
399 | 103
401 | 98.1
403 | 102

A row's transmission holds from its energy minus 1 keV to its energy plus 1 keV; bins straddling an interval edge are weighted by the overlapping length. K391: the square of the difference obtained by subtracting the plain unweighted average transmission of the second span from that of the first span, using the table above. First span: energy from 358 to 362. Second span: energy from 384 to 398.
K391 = 12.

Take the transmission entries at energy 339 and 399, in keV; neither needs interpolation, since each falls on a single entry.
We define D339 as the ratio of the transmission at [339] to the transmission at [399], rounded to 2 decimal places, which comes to 0.96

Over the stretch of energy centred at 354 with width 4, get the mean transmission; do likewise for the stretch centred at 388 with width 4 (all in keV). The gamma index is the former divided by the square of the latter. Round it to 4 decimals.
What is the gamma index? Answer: 0.0115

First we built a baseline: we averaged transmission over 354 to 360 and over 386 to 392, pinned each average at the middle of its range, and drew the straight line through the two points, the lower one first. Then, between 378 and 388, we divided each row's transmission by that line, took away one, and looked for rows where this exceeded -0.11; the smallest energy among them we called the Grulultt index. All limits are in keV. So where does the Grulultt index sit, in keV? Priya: 385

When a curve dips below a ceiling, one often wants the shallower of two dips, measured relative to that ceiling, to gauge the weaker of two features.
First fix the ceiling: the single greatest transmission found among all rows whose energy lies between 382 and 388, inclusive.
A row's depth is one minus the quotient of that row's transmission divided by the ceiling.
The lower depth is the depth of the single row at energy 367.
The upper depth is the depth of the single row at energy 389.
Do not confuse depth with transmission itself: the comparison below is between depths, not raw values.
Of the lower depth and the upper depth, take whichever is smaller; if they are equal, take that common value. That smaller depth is 0.025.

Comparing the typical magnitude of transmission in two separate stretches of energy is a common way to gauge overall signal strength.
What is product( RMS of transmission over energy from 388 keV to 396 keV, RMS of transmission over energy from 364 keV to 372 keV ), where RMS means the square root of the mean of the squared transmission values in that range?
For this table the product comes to 7745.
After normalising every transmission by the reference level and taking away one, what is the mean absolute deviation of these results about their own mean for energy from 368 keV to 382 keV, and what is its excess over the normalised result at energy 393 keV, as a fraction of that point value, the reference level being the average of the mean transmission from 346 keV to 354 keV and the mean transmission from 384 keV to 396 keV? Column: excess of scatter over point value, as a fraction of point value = 0.14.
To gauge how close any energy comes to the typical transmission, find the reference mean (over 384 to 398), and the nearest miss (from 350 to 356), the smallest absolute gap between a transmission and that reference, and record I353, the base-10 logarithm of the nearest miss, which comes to -1.5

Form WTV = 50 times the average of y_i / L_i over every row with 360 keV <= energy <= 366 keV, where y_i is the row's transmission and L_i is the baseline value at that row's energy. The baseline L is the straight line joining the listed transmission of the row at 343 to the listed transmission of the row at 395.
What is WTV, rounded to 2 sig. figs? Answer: 43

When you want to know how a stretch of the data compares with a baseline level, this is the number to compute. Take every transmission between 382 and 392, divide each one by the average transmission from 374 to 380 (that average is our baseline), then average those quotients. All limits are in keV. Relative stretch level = 1.24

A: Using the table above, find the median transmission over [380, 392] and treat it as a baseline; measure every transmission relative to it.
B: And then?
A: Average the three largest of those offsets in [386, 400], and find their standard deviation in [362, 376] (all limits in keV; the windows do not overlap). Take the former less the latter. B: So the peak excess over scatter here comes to 3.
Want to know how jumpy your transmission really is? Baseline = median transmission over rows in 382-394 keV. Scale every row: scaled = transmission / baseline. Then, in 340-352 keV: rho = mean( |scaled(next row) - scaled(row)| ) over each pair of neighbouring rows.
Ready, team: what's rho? 0.035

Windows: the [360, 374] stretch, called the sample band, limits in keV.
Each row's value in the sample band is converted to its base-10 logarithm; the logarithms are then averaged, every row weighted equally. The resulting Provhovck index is 1.91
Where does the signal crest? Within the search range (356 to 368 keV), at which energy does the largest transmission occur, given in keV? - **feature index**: 357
